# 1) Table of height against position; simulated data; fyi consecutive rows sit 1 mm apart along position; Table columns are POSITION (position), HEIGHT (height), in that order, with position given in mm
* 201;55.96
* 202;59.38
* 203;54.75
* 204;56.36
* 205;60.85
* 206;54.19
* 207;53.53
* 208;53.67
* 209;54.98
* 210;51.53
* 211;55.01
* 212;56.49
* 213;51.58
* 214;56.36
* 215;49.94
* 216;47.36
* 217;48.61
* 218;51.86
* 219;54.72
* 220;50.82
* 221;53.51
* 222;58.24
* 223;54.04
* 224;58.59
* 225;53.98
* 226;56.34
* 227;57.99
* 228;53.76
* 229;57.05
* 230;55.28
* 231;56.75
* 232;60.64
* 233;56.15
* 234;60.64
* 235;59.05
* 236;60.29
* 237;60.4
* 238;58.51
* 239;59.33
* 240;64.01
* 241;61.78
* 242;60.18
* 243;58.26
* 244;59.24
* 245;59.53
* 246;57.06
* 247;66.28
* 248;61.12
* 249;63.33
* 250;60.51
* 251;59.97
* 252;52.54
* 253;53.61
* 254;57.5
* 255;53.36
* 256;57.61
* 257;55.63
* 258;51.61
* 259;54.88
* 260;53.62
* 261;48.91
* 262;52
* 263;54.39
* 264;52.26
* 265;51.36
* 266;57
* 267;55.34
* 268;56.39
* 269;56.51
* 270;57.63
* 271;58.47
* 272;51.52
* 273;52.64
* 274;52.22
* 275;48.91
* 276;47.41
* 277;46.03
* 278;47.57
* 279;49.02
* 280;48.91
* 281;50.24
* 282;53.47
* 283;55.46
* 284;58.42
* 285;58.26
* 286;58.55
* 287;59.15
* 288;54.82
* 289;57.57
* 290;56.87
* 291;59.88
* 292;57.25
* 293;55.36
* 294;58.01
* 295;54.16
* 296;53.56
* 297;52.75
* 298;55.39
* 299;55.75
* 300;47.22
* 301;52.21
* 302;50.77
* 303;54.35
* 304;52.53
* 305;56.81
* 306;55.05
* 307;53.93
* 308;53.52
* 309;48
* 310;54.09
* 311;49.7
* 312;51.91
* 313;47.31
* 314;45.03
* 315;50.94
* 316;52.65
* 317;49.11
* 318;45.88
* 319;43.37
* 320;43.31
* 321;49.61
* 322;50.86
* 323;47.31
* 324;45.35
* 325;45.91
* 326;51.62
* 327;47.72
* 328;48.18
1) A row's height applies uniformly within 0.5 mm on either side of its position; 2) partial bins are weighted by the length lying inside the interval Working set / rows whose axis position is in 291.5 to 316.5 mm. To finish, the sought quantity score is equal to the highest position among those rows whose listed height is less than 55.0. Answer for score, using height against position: 316 mm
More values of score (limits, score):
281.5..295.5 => 295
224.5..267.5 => 265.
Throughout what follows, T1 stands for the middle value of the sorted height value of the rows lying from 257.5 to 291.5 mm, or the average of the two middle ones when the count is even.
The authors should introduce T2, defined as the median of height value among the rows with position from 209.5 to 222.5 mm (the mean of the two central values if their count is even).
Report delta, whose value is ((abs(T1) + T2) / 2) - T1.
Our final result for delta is -1.1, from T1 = 54.0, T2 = 52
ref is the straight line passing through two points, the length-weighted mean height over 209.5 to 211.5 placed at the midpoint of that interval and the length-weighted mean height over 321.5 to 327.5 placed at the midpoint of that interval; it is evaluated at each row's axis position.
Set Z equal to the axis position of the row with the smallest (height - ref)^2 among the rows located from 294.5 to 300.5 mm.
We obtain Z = 300 mm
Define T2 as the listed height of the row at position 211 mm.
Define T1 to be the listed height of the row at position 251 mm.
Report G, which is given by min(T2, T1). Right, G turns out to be 55.0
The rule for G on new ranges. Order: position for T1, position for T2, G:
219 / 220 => 50.8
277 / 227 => 46.0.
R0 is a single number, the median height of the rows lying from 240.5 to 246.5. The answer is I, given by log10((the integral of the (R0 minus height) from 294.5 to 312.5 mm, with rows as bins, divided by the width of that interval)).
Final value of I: 0.81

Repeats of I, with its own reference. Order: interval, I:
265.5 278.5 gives 0.81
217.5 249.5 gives 0.11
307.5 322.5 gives 1.02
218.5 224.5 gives 0.64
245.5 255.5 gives -0.07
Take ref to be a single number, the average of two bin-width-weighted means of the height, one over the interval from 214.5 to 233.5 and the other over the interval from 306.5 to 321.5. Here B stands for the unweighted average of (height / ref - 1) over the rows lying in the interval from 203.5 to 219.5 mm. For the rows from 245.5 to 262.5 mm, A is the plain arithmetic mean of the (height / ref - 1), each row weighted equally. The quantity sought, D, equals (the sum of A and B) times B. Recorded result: 0.004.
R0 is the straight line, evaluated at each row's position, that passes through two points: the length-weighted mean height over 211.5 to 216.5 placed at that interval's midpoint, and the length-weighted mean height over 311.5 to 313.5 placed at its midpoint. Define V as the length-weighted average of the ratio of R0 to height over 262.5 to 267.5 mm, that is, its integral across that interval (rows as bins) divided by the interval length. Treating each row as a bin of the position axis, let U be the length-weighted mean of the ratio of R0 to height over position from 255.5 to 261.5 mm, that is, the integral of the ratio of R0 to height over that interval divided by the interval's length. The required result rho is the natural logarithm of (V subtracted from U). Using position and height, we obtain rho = -4.5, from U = 0.95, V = 0.94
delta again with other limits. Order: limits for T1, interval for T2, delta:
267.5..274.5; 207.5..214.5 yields -0.7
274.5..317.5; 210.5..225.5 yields 0.2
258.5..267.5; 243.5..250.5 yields 3.4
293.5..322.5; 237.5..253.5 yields 3.8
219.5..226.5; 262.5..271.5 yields 1.2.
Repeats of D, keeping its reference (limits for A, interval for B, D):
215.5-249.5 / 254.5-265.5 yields 0.004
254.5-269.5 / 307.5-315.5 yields 0.000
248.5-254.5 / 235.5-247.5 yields 0.046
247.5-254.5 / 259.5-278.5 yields 0.002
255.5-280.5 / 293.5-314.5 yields 0.000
